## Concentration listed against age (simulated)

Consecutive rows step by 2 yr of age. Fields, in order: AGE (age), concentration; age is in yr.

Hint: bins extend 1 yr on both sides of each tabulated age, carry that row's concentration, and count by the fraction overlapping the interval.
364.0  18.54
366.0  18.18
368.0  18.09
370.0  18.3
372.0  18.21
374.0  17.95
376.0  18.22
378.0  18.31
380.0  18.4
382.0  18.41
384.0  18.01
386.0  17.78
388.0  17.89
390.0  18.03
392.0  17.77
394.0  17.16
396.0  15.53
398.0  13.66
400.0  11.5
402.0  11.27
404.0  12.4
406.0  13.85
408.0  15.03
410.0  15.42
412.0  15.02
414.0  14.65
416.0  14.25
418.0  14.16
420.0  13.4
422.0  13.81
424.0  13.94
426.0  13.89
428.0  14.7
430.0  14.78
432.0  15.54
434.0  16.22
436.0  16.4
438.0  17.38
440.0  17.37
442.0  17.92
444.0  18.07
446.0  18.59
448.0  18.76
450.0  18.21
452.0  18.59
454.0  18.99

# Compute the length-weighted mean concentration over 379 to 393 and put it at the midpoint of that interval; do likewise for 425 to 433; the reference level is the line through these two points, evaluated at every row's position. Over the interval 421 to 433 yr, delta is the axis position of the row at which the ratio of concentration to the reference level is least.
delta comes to 422.0 yr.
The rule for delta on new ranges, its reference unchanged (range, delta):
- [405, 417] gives 406.0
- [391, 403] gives 402.0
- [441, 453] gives 442.0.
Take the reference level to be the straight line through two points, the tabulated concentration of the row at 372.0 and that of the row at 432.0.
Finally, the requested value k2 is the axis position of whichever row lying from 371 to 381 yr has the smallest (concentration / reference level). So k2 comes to 374.0 yr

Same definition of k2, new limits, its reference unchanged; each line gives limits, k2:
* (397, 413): 402.0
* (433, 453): 434.0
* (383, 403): 402.0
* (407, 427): 420.0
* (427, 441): 428.0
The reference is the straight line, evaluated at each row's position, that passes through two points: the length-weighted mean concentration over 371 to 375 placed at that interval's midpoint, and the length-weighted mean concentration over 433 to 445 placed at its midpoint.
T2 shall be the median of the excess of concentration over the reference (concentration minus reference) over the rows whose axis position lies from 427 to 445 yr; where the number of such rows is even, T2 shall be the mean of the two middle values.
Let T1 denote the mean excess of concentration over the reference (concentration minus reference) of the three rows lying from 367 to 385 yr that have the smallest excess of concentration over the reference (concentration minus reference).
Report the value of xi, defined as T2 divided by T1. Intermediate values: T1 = 0.0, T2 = -0.87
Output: 26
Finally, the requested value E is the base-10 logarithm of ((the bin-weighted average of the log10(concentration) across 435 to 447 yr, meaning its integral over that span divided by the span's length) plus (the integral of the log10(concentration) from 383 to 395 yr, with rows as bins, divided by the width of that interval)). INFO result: 0.3971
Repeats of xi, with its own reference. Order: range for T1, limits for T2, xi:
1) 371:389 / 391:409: 47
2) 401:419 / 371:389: 0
